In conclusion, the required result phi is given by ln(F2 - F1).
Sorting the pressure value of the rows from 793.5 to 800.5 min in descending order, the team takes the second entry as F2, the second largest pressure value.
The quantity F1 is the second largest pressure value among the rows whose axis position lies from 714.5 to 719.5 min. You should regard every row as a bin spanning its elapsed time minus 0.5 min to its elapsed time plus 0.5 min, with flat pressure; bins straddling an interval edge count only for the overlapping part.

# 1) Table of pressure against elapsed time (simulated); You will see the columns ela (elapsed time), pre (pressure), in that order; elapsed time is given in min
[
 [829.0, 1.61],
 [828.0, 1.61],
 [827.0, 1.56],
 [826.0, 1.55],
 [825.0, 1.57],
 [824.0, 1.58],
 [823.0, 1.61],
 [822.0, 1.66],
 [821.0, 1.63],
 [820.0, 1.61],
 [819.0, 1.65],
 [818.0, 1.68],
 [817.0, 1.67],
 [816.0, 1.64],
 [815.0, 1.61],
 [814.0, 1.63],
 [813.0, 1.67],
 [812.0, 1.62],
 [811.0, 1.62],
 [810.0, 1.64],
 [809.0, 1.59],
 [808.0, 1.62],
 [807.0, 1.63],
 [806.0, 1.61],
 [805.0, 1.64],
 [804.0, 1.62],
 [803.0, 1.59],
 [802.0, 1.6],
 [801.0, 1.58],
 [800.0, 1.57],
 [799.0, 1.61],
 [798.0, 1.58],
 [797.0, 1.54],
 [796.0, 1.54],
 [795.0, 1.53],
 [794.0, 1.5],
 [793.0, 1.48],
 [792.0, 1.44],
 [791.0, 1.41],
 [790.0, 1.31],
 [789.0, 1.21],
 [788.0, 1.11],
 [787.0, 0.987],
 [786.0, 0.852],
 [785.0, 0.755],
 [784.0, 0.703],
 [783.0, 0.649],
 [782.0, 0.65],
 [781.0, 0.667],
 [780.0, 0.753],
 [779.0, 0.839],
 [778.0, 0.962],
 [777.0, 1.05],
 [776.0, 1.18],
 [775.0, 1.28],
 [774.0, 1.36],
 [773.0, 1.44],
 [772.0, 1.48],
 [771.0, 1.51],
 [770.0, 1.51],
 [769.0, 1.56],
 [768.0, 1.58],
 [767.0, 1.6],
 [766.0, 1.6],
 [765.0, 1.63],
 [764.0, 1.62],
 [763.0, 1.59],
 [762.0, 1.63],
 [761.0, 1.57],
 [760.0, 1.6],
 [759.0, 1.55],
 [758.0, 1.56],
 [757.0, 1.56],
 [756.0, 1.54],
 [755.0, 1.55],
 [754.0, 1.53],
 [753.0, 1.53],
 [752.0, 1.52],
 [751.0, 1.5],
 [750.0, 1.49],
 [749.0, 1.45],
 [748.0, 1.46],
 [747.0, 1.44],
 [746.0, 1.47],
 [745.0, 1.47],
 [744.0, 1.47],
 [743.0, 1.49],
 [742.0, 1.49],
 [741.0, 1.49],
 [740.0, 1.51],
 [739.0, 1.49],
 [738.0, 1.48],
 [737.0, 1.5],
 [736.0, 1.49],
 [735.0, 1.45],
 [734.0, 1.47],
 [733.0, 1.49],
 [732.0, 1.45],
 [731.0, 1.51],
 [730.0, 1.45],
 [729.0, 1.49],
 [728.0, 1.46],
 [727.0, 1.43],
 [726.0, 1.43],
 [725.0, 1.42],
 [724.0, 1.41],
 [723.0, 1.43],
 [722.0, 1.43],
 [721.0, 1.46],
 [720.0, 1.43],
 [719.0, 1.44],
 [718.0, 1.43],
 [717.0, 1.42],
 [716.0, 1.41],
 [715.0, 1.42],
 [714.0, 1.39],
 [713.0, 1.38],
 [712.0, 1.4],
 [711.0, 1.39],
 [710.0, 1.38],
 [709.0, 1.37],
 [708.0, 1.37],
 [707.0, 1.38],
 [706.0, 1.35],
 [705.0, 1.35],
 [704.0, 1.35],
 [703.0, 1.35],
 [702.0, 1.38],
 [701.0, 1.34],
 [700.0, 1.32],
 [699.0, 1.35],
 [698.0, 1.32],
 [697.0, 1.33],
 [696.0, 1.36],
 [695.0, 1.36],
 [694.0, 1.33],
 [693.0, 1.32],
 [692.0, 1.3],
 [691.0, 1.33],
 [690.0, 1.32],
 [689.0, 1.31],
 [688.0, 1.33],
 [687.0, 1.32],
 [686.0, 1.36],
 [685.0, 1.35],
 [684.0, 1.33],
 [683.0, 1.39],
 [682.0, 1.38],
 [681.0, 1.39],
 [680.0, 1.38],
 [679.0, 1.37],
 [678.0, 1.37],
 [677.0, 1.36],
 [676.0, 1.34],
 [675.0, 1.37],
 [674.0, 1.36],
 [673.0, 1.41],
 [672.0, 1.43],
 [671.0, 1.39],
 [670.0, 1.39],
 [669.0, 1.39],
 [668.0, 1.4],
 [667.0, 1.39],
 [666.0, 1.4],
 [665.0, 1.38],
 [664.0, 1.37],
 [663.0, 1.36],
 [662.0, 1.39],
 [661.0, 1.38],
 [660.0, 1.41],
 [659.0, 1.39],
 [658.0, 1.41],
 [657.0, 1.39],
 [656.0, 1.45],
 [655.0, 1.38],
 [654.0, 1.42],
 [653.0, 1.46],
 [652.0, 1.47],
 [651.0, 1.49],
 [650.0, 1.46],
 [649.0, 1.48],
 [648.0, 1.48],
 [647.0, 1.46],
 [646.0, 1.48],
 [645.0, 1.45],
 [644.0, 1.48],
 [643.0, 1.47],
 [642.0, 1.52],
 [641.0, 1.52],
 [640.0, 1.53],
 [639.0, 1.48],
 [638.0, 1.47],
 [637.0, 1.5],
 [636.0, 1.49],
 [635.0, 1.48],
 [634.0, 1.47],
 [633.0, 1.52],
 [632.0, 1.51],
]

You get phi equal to -1.9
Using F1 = 1.43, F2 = 1.58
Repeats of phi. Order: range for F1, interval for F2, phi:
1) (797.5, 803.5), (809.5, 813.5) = -3.2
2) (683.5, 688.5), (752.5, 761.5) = -1.5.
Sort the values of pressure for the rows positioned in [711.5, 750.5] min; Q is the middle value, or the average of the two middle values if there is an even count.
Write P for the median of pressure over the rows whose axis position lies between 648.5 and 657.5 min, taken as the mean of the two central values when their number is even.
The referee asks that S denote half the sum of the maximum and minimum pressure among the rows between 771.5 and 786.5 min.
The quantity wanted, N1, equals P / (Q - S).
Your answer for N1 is 4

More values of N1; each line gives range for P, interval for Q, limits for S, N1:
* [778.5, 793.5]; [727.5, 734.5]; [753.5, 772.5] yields -10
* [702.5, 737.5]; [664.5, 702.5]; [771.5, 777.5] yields 15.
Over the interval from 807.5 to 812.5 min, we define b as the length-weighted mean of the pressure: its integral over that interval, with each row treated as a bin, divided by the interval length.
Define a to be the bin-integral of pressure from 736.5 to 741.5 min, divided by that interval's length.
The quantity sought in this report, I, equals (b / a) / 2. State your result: 0.54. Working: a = 1.49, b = 1.62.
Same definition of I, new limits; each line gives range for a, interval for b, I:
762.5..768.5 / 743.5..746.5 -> 0.46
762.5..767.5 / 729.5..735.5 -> 0.46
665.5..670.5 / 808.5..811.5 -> 0.58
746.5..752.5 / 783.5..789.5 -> 0.32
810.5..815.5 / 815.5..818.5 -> 0.51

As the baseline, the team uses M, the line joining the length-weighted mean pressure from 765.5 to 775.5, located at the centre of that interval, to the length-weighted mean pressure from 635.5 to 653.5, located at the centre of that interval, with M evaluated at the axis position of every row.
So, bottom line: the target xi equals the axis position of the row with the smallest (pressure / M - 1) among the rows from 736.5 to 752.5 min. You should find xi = 747.0 min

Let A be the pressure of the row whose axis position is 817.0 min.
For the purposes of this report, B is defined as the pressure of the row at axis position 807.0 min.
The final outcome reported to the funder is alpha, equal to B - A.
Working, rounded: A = 1.67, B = 1.63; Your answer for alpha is -0.04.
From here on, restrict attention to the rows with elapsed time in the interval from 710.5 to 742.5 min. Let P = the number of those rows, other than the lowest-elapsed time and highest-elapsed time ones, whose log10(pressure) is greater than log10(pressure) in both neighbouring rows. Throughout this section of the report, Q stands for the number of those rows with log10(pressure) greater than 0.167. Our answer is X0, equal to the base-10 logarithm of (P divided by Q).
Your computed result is -0.1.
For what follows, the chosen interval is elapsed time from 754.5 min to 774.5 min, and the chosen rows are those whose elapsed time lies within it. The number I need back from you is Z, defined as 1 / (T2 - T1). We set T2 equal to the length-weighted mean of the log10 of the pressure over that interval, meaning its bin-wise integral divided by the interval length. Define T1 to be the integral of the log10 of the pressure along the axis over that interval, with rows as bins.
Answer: -0.28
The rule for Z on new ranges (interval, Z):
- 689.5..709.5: -0.41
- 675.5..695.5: -0.41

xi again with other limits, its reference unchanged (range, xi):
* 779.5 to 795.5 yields 783.0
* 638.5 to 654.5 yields 654.0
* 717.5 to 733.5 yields 724.0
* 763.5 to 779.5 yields 779.0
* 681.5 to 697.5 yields 692.0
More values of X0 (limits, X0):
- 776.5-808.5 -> -0.6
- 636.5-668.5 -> -0.2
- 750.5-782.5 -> -0.7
